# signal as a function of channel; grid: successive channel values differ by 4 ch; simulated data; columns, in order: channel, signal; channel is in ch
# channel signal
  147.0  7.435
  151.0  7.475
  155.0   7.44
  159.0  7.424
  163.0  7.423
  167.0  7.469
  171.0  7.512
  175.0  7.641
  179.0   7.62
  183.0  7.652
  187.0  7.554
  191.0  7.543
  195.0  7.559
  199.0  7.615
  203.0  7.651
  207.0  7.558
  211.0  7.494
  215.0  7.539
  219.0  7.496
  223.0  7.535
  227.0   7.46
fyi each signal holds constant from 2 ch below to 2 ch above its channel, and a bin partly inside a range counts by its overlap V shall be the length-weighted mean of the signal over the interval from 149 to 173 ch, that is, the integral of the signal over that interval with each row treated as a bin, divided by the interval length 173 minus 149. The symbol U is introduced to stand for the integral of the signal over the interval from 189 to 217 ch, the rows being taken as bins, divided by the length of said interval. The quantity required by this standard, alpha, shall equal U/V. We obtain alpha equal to 1.01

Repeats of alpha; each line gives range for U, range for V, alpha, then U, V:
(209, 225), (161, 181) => 1.00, 7.52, 7.53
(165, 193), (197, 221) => 1.00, 7.57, 7.56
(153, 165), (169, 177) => 0.98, 7.43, 7.58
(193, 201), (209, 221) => 1.01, 7.59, 7.51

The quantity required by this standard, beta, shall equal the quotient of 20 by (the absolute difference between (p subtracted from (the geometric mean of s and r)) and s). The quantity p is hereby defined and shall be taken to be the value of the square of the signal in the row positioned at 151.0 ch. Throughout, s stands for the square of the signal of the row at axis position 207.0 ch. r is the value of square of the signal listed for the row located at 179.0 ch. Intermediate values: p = 55.9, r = 58.1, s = 57.1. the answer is 0.361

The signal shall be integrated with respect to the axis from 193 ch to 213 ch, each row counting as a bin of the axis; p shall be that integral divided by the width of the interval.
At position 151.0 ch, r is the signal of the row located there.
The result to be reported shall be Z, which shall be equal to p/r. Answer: 1.01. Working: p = 7.58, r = 7.475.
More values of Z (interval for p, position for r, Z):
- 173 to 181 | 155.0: 1.03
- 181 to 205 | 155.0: 1.02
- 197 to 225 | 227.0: 1.01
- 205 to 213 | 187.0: 1.00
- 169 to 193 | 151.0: 1.01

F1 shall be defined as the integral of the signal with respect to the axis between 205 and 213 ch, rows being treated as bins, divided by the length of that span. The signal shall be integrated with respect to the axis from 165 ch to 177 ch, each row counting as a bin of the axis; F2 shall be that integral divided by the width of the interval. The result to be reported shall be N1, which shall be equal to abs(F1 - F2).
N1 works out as 0.01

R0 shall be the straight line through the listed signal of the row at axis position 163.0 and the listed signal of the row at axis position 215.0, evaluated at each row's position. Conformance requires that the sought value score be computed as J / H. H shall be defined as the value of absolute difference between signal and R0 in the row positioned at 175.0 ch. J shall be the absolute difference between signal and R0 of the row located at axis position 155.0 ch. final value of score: 0.18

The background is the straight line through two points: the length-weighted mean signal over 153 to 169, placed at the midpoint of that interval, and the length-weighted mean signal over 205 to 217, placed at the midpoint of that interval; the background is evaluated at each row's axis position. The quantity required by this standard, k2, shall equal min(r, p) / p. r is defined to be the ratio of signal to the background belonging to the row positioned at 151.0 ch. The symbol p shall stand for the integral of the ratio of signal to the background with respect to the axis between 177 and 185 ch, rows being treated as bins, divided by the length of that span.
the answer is 0.99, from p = 1.02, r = 1.01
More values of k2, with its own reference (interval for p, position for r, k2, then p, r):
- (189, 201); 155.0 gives 0.99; 1.01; 1.00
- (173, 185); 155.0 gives 0.98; 1.02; 1.00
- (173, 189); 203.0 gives 1.00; 1.02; 1.02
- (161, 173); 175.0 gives 1.00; 1.00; 1.02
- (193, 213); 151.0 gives 1.00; 1.01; 1.01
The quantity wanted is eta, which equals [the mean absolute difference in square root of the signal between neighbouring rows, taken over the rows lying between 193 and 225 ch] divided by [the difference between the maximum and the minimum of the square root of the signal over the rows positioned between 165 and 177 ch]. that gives 0.31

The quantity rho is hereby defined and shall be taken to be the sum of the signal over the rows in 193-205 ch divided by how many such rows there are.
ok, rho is 7.61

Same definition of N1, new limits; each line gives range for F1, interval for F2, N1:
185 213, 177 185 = 0.07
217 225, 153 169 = 0.08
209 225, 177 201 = 0.07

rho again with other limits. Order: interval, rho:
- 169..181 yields 7.59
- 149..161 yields 7.45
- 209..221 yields 7.51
